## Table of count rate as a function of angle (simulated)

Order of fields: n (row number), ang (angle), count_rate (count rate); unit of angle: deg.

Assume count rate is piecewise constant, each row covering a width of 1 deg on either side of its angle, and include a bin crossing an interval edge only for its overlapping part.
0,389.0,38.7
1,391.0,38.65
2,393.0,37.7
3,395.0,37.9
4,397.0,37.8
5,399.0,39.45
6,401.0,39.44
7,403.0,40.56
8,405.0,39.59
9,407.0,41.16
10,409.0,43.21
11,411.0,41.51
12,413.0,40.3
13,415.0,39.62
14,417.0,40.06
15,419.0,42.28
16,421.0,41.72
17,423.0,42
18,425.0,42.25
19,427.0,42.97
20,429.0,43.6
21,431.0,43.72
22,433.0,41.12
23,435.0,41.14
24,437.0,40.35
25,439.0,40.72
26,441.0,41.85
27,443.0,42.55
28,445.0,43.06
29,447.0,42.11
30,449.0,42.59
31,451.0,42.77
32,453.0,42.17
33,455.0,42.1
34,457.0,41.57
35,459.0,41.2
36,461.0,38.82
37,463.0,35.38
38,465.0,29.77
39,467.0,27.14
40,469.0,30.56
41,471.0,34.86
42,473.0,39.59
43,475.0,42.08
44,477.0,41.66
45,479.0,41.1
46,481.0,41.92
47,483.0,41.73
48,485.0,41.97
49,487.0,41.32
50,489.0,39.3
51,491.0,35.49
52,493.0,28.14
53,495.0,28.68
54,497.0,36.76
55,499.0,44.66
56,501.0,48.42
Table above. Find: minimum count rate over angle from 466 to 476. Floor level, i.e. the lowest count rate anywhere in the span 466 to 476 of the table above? 27.14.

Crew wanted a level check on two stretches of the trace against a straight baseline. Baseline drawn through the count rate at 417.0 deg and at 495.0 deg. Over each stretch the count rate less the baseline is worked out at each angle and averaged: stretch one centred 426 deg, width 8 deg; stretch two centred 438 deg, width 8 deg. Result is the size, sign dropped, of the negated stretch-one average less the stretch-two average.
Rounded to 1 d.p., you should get 8.0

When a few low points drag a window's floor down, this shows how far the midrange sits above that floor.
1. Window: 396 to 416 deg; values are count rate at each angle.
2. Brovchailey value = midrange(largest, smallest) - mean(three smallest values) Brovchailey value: 1.6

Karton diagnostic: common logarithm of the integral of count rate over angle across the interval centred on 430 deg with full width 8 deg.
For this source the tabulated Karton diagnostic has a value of 2.54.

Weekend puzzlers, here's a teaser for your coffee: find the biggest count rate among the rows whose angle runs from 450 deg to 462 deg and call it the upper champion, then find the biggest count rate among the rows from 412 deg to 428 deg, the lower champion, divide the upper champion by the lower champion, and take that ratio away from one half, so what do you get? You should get -0.50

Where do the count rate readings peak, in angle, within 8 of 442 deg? 445.0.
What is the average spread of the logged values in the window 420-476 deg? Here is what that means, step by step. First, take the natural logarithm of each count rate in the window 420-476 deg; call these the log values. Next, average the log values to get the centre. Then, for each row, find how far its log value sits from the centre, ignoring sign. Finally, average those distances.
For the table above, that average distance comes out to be 0.086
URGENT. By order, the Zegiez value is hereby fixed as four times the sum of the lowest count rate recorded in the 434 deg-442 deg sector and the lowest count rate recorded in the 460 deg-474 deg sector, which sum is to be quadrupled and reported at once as 270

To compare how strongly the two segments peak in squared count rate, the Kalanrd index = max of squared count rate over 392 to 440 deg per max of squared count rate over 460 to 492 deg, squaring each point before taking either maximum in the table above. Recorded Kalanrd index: 1.08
